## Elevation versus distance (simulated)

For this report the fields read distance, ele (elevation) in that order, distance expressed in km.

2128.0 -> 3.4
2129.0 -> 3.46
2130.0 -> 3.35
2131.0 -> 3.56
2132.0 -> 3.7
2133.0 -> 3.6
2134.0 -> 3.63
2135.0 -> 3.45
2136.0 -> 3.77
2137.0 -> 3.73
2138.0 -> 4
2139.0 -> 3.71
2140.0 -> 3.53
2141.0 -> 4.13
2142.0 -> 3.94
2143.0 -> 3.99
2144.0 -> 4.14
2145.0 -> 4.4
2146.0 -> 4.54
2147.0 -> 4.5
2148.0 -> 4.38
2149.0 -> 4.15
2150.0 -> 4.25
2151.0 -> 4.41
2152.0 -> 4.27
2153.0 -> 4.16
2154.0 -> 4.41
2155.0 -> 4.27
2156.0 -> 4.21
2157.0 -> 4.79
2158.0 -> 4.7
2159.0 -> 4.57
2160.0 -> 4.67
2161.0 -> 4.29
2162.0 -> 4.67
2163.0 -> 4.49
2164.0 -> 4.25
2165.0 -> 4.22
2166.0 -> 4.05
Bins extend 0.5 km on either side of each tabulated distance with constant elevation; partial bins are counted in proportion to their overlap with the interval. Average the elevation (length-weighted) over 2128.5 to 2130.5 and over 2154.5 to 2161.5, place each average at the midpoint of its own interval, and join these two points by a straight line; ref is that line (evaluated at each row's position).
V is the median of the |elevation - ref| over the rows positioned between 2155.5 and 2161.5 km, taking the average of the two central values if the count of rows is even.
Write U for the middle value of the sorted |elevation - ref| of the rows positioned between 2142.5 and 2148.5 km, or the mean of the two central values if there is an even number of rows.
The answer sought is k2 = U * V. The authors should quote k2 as 0.069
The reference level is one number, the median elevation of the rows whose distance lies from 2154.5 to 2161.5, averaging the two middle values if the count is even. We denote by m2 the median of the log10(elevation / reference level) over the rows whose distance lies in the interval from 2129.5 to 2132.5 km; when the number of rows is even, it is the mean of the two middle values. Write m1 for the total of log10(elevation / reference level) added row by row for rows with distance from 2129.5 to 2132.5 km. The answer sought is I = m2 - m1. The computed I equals 0.23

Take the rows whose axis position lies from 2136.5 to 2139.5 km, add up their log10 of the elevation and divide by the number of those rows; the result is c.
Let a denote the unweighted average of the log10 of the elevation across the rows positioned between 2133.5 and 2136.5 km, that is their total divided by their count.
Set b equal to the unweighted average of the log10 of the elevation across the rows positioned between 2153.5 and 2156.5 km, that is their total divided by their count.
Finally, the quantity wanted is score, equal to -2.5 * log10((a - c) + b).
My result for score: 0.54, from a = 0.558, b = 0.633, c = 0.58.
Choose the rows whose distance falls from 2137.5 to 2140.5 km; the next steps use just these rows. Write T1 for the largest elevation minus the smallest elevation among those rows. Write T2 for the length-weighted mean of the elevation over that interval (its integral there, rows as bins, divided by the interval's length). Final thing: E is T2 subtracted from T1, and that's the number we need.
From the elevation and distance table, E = -3.3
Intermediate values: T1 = 0.47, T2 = 3.7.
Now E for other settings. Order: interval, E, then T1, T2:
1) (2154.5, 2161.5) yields -3.9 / 0.58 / 4.5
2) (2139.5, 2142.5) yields -3.3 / 0.60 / 3.9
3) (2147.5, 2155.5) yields -4.0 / 0.26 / 4.3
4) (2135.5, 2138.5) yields -3.6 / 0.27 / 3.8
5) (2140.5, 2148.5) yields -3.7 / 0.60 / 4.3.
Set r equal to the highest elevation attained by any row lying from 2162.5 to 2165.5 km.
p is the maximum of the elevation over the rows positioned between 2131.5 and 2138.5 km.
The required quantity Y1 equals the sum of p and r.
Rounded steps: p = 4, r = 4.49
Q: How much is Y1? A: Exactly 8.5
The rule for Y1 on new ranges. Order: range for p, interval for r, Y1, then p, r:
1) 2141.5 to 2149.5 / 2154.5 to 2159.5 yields 9.3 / 4.54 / 4.79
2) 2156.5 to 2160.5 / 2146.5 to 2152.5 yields 9.3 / 4.79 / 4.5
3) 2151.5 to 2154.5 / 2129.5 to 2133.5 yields 8.1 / 4.41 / 3.7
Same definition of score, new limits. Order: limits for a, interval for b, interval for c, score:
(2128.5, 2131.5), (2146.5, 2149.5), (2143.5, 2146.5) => 0.68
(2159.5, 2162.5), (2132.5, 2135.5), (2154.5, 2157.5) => 0.62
